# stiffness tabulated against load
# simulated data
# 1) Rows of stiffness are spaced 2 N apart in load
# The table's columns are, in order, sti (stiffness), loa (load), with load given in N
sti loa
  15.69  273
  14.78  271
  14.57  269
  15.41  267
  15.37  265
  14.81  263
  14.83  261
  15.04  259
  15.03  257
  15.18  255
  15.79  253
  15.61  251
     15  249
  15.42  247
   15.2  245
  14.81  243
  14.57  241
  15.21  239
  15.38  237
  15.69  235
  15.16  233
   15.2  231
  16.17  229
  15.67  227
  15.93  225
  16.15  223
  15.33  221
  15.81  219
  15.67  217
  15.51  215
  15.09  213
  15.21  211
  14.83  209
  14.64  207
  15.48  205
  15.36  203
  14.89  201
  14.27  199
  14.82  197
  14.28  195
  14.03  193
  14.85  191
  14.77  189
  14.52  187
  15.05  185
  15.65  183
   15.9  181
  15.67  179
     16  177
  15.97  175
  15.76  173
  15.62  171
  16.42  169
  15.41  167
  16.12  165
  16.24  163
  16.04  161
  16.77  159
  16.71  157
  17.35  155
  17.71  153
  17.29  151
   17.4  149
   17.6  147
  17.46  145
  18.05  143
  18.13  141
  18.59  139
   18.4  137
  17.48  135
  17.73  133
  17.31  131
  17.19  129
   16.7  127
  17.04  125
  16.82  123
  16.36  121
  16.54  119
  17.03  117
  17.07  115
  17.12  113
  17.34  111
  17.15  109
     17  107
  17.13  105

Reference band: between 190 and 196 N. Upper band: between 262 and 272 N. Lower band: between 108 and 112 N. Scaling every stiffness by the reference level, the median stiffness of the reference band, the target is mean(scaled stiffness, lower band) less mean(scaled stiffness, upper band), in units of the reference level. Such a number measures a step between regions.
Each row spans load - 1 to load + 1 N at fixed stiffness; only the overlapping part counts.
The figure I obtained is 0.16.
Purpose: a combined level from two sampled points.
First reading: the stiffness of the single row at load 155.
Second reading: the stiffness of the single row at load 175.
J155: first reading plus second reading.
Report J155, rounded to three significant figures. 33.3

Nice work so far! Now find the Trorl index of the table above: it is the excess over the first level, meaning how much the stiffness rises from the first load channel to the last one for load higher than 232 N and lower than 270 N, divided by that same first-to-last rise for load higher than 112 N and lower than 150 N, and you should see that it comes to -2.1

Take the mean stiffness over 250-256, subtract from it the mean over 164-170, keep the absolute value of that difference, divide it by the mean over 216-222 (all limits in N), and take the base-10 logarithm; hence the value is -1.5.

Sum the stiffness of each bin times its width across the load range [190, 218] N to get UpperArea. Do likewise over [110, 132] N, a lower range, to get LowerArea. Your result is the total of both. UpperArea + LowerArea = 791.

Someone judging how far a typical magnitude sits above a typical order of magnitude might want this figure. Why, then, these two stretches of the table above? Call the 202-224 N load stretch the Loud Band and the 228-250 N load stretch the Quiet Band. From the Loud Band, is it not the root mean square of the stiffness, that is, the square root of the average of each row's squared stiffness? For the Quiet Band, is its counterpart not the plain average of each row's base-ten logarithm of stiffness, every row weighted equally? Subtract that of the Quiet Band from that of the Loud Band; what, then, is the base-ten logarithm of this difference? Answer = 1.15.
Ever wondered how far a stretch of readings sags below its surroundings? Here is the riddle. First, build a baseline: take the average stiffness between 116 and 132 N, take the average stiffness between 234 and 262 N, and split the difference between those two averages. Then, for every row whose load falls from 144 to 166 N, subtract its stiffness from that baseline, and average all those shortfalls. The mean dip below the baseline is -0.94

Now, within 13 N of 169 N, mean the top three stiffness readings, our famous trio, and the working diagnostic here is 16.6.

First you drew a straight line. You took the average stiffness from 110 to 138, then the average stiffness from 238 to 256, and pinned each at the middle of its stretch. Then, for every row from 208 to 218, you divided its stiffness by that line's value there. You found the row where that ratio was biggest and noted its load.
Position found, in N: 217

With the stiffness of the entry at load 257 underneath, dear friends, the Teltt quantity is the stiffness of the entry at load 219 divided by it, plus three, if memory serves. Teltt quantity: 4.05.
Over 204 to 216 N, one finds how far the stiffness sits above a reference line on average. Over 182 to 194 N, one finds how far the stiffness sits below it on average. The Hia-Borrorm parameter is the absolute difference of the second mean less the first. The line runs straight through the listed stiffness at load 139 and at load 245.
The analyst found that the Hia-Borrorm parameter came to 3.4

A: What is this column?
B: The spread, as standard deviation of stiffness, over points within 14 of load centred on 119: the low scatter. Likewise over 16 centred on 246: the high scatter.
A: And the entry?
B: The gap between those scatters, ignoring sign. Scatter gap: 0.11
